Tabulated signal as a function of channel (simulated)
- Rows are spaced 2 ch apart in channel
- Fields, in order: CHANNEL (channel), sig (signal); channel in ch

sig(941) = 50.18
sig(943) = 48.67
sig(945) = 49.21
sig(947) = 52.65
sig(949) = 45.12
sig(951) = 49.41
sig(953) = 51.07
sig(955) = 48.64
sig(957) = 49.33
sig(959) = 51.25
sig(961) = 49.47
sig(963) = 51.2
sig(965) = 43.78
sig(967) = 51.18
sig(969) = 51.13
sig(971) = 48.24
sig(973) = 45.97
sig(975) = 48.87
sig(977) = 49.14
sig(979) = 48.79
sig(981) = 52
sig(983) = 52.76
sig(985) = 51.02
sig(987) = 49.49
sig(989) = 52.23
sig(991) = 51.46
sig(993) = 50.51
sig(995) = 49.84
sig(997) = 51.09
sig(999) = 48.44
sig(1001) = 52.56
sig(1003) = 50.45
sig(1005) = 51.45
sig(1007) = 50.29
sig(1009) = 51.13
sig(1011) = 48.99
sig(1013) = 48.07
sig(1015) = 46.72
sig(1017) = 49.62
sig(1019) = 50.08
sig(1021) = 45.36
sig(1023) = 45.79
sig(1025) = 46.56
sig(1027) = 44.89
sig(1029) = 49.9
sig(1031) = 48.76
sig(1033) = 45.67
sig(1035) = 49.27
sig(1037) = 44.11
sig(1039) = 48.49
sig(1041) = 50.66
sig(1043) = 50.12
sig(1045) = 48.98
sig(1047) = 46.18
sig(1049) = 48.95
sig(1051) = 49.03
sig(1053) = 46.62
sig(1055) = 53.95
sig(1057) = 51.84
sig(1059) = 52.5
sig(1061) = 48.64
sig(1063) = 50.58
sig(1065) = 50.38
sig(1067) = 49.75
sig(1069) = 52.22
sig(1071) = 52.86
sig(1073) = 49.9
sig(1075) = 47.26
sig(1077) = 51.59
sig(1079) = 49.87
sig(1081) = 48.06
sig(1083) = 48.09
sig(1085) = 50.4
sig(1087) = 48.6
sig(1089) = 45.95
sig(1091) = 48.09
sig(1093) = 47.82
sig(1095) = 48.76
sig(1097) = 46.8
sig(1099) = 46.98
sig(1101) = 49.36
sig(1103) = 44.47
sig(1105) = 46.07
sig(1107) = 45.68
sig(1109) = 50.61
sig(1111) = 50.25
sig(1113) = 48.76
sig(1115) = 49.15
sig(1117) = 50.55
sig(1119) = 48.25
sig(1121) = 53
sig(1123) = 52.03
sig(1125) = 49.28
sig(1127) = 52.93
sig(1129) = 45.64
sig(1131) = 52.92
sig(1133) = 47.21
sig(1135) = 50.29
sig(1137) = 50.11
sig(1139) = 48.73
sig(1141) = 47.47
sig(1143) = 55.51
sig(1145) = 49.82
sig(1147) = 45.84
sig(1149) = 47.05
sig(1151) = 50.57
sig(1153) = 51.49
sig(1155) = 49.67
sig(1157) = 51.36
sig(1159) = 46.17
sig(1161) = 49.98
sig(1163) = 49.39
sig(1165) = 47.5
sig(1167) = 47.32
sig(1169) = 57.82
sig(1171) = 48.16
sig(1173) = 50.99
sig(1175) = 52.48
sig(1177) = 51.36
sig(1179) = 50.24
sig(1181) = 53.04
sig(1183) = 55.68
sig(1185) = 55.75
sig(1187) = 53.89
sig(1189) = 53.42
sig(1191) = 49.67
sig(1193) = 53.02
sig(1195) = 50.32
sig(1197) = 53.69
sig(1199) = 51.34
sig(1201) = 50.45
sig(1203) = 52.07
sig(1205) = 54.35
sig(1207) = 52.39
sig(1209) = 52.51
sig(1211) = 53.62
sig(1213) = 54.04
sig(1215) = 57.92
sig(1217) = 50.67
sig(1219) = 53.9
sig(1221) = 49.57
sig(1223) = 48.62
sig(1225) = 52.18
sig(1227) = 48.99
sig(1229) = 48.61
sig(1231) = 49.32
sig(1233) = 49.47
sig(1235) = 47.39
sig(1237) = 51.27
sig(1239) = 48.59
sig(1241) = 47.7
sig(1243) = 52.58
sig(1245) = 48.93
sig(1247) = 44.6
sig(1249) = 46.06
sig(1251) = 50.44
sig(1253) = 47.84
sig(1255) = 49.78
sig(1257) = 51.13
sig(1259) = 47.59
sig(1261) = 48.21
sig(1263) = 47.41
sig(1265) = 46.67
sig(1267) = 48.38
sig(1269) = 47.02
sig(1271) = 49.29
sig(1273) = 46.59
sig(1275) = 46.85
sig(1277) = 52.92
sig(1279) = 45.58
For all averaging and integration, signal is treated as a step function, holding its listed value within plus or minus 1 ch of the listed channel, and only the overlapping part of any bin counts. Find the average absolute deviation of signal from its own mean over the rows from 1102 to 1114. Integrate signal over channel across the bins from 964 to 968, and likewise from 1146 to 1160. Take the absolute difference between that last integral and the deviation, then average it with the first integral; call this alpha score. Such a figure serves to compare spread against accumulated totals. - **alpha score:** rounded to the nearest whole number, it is 436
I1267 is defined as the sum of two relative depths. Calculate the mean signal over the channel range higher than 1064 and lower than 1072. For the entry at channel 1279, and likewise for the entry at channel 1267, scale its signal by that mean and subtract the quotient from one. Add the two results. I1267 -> 0.17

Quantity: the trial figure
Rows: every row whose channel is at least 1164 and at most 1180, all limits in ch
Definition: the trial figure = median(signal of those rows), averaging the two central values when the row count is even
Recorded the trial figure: 50.6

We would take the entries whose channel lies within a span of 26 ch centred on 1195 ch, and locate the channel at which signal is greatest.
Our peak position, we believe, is 1185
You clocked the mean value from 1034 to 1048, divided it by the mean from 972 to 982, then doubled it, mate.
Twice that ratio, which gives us 1.97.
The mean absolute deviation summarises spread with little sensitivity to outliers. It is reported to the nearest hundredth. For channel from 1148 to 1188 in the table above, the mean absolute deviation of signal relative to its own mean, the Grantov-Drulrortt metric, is 2.39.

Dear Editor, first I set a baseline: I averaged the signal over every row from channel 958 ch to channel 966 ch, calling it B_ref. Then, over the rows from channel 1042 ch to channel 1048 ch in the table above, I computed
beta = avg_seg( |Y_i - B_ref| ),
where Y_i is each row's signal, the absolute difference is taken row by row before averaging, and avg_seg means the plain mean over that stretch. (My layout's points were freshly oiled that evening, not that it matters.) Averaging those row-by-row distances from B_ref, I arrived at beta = 1.3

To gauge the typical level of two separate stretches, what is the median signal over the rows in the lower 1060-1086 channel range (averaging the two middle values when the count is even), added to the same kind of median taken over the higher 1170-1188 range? 102.4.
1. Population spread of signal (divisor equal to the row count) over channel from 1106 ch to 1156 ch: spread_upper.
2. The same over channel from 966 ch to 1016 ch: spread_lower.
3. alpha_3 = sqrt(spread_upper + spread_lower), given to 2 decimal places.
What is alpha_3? 2.04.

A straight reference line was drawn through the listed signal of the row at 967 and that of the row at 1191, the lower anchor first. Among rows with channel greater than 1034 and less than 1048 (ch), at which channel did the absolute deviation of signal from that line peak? 1037 ch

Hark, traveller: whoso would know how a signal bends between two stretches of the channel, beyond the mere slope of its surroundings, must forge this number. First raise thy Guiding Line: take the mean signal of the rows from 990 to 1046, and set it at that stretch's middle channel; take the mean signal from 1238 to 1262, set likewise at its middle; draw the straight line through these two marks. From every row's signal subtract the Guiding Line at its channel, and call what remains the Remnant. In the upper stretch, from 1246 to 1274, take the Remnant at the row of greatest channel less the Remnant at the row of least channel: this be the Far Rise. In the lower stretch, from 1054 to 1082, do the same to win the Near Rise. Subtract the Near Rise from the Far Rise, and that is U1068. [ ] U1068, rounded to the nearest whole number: 8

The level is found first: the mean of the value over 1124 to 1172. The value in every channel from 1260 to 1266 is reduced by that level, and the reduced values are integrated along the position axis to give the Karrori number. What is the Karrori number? -13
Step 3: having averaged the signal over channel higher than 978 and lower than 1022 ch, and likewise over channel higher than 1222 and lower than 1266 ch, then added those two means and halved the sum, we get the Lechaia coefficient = 49.4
